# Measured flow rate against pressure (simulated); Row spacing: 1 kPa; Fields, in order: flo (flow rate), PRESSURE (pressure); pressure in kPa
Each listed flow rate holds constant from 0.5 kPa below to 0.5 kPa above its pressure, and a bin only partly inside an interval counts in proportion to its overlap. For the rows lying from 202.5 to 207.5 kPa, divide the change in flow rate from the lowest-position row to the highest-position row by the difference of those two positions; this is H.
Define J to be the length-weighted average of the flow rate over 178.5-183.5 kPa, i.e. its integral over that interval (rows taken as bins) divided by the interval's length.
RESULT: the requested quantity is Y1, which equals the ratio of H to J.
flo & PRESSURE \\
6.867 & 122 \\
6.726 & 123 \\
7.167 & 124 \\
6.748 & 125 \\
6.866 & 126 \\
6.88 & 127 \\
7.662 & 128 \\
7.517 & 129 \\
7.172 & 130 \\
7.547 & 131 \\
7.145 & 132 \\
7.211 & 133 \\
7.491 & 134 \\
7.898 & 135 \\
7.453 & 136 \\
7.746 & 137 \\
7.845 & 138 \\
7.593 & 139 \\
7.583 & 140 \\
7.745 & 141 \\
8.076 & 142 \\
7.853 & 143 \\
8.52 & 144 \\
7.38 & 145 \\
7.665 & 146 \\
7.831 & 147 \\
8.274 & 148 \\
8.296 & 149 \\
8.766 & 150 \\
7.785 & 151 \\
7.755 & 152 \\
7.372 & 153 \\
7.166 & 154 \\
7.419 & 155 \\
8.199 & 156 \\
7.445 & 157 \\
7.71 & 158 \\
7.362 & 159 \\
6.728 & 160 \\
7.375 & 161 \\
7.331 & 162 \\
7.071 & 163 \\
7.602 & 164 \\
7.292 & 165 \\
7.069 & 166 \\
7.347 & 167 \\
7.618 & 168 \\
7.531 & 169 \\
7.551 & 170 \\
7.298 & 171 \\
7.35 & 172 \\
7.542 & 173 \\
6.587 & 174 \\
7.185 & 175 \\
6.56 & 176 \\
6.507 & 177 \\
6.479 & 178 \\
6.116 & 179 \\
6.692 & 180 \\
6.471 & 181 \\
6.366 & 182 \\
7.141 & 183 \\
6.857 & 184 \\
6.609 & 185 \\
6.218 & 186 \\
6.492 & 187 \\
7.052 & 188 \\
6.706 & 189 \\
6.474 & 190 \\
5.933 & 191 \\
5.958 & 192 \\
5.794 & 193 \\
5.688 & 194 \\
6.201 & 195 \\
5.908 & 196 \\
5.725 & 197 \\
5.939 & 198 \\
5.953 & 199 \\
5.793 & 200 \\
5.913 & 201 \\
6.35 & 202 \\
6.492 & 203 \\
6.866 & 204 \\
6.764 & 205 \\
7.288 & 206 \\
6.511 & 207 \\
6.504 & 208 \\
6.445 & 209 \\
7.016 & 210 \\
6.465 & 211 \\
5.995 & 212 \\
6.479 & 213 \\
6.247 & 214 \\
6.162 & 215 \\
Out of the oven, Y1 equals 0.001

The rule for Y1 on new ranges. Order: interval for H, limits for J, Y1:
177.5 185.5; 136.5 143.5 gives 0.002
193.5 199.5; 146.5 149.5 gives 0.007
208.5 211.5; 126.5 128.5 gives 0.001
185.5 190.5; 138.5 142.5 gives 0.008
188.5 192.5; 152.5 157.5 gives -0.033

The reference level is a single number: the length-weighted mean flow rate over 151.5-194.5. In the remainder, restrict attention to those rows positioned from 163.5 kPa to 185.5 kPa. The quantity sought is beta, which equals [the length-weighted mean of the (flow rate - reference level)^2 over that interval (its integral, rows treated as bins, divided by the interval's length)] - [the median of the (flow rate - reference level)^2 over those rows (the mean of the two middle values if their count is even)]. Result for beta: 0.06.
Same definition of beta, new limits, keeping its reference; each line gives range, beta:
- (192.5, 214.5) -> 0.20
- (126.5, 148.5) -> 0.15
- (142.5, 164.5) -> 0.29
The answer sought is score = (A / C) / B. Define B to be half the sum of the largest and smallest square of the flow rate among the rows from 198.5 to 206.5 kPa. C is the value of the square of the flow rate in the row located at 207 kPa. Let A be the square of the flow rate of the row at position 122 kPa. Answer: 0.0257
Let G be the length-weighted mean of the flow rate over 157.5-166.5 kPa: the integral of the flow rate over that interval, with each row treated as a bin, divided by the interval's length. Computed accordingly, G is 7.28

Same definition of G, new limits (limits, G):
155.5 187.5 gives 7.05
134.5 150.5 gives 7.91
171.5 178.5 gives 6.89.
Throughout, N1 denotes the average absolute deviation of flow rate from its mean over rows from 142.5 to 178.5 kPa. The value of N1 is 0.39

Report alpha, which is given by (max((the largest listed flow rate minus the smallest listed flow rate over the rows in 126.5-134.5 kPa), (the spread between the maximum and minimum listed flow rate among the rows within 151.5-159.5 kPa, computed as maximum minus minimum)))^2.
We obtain 1.1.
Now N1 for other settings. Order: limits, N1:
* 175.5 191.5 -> 0.23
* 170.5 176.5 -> 0.34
